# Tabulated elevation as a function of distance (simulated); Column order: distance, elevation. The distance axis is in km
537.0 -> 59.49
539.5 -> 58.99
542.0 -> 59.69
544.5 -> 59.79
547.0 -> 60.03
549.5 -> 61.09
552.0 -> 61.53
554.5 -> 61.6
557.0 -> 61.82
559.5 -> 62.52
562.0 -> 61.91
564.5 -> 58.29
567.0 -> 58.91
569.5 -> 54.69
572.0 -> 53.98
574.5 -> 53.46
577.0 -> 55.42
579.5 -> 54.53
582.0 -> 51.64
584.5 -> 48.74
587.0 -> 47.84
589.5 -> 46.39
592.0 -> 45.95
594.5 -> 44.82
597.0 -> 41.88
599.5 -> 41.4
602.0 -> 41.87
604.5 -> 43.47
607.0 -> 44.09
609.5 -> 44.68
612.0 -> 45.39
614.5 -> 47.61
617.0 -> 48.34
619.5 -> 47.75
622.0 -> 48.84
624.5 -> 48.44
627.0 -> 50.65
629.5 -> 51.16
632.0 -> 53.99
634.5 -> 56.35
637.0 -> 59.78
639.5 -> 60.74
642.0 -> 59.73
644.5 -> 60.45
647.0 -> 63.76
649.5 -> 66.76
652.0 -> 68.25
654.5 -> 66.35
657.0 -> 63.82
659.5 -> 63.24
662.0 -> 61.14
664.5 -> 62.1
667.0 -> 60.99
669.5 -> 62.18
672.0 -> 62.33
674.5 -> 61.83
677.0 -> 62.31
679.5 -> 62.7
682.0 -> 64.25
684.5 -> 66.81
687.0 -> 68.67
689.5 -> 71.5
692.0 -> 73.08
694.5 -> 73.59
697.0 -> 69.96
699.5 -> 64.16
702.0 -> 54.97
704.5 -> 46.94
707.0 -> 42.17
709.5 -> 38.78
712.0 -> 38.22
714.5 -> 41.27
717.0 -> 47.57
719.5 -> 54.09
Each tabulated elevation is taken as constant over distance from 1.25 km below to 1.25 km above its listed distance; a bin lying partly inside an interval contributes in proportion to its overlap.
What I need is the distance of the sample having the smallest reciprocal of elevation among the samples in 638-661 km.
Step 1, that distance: 652.0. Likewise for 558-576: 559.5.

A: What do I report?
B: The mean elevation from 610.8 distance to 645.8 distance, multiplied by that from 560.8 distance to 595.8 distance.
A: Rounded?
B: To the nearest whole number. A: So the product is 2778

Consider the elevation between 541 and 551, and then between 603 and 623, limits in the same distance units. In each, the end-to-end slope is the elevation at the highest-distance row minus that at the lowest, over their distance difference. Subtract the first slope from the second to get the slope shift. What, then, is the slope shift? 0.1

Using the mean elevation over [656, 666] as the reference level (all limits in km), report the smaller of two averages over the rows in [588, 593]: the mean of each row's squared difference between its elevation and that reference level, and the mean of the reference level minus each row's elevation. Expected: 16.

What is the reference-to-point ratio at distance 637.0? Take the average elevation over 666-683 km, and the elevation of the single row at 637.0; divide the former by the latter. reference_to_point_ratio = 1.04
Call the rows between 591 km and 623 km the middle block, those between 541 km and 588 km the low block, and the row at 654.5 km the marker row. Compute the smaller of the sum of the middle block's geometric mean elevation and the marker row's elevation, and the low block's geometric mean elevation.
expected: 57.1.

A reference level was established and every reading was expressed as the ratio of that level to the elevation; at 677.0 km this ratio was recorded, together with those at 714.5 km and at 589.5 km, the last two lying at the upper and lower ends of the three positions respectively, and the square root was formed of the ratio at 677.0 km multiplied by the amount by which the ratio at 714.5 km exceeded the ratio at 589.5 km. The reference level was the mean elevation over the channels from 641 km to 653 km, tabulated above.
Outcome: 0.42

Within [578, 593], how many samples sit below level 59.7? 6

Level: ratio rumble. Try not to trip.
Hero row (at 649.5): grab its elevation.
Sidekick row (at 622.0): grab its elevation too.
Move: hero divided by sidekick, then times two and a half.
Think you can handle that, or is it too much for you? 3.4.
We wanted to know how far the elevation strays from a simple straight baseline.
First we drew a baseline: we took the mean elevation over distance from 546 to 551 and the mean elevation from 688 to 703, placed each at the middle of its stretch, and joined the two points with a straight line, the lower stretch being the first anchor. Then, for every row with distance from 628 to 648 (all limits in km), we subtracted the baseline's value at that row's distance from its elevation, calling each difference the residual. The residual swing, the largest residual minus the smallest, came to 11.7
